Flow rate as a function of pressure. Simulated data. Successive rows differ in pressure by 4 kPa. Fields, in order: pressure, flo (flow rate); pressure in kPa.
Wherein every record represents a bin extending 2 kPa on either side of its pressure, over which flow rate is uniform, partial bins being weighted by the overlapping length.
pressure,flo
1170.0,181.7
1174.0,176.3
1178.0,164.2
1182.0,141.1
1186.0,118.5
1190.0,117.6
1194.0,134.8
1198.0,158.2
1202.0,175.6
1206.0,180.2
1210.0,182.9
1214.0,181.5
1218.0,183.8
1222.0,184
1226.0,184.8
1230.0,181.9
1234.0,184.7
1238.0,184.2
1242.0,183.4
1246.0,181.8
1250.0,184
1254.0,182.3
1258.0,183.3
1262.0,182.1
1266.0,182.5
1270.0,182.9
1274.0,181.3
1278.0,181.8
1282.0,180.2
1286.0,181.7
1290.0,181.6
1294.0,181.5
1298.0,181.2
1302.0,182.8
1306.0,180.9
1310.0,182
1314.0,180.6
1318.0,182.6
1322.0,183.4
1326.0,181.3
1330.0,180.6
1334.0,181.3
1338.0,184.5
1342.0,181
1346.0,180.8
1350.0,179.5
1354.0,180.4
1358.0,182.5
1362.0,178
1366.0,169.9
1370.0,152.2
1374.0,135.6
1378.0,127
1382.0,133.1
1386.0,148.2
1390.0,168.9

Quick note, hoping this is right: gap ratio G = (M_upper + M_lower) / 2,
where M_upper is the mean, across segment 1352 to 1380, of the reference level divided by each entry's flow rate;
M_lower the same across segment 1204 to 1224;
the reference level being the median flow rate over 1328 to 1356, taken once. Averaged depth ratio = 1.068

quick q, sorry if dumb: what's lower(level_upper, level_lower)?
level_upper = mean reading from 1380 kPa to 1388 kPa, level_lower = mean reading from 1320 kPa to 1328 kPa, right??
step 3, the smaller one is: 141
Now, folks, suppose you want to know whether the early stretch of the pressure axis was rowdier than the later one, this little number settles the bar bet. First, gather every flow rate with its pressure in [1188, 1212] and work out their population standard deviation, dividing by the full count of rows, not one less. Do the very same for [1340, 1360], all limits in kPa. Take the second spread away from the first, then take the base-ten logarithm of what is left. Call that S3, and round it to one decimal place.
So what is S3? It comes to 1.4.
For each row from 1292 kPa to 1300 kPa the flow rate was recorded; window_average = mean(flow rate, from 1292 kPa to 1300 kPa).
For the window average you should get 181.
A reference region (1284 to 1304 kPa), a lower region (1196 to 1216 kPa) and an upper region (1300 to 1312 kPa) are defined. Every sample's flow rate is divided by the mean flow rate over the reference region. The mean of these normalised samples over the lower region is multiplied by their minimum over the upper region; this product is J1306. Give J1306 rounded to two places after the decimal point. 0.96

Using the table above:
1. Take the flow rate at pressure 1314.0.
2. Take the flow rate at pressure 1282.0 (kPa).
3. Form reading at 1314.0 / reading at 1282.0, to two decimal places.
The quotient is 1.00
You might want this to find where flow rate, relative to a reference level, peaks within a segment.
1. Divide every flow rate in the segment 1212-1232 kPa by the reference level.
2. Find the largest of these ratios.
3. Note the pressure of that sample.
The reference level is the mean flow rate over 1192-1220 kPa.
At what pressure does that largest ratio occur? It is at 1226.0 kPa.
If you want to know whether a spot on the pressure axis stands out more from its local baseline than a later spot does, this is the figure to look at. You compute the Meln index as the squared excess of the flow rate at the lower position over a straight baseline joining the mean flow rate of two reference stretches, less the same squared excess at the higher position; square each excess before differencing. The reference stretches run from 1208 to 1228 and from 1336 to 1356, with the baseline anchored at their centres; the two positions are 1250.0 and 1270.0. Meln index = 1.2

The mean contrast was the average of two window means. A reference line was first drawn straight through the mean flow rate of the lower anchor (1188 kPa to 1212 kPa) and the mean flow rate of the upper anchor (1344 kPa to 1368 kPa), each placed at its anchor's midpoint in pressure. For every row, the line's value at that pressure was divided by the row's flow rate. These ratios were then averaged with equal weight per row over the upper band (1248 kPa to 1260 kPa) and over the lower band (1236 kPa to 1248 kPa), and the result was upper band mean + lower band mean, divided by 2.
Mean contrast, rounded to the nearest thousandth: 0.898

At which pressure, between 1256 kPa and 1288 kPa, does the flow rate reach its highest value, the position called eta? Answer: 1258.0 kPa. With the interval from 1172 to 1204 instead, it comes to 1174.0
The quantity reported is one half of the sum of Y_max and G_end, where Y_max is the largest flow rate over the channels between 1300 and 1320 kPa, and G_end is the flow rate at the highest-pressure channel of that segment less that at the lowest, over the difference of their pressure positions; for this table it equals 91.4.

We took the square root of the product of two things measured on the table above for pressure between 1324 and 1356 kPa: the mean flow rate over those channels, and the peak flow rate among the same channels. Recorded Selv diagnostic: 183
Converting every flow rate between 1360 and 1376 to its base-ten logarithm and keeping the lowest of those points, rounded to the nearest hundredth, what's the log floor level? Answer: 2.13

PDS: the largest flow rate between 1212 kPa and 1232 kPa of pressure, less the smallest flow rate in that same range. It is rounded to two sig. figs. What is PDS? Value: 3.3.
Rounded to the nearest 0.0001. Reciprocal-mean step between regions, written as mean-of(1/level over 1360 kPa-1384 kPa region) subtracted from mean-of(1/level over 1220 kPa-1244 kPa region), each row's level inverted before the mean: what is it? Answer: -0.0014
